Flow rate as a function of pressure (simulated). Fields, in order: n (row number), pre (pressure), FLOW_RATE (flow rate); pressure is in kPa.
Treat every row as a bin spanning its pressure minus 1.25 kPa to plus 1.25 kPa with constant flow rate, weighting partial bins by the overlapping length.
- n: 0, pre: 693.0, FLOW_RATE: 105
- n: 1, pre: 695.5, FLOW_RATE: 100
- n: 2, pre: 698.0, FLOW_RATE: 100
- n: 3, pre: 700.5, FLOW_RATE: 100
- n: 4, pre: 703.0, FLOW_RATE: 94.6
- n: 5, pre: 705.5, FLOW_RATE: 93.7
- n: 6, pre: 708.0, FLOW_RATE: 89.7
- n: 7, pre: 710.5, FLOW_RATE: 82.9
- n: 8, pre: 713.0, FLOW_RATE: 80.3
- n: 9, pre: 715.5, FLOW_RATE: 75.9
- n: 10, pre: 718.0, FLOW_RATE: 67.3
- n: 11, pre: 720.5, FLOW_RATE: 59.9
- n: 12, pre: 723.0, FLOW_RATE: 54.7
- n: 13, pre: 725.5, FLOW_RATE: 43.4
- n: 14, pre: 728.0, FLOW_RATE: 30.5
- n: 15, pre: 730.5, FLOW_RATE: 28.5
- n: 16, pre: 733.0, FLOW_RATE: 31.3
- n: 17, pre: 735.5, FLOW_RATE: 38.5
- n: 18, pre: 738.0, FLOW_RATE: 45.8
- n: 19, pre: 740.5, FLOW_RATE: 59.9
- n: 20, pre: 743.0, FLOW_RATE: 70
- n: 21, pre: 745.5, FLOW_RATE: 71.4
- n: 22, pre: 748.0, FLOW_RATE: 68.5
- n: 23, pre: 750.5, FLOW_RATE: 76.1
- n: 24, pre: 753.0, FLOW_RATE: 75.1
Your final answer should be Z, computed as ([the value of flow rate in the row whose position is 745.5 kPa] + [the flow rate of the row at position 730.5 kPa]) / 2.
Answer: 50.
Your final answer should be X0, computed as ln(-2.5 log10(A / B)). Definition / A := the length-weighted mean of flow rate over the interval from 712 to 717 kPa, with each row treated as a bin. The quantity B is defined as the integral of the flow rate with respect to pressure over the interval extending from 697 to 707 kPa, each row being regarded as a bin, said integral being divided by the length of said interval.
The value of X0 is -1.4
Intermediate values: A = 77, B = 97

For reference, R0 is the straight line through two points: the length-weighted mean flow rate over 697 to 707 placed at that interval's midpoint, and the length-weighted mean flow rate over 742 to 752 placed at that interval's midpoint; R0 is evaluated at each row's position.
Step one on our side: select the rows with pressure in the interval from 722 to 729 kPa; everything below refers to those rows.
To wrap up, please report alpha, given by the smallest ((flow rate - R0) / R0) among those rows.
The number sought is -0.6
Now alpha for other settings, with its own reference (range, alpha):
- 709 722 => -0.3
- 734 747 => -0.5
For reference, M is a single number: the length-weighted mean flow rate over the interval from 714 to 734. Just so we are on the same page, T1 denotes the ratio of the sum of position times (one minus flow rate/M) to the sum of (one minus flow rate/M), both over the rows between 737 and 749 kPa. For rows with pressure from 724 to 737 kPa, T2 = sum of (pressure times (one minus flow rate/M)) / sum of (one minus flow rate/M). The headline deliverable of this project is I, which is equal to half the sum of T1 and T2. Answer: 737.9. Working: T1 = 745.1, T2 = 730.8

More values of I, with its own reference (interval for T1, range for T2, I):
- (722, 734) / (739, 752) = 738.4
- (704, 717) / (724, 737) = 720.3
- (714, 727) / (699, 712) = 711.0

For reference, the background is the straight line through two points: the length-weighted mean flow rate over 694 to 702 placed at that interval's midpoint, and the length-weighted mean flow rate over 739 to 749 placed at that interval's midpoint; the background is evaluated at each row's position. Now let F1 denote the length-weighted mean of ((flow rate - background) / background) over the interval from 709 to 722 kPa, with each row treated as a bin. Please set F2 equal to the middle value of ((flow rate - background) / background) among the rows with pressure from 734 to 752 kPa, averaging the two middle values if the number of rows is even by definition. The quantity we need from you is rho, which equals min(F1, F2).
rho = -0.2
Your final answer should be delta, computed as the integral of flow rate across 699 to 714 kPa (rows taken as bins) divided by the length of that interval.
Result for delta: 91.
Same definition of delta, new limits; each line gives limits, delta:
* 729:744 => 45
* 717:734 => 45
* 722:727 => 48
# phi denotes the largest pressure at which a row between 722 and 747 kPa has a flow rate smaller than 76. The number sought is 745.5 kPa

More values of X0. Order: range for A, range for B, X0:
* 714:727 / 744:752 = -1.6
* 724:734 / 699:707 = 0.1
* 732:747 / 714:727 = -2.1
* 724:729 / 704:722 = -0.2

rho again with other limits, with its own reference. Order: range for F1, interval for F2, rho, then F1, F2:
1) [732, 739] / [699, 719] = -0.5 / -0.47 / -0.06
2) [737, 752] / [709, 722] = -0.1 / 0.00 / -0.13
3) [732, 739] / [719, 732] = -0.5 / -0.47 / -0.46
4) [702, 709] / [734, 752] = 0.0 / -0.02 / 0.04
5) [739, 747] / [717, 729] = -0.3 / -0.01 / -0.33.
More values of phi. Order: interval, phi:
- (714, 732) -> 730.5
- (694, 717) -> 715.5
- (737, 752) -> 748.0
